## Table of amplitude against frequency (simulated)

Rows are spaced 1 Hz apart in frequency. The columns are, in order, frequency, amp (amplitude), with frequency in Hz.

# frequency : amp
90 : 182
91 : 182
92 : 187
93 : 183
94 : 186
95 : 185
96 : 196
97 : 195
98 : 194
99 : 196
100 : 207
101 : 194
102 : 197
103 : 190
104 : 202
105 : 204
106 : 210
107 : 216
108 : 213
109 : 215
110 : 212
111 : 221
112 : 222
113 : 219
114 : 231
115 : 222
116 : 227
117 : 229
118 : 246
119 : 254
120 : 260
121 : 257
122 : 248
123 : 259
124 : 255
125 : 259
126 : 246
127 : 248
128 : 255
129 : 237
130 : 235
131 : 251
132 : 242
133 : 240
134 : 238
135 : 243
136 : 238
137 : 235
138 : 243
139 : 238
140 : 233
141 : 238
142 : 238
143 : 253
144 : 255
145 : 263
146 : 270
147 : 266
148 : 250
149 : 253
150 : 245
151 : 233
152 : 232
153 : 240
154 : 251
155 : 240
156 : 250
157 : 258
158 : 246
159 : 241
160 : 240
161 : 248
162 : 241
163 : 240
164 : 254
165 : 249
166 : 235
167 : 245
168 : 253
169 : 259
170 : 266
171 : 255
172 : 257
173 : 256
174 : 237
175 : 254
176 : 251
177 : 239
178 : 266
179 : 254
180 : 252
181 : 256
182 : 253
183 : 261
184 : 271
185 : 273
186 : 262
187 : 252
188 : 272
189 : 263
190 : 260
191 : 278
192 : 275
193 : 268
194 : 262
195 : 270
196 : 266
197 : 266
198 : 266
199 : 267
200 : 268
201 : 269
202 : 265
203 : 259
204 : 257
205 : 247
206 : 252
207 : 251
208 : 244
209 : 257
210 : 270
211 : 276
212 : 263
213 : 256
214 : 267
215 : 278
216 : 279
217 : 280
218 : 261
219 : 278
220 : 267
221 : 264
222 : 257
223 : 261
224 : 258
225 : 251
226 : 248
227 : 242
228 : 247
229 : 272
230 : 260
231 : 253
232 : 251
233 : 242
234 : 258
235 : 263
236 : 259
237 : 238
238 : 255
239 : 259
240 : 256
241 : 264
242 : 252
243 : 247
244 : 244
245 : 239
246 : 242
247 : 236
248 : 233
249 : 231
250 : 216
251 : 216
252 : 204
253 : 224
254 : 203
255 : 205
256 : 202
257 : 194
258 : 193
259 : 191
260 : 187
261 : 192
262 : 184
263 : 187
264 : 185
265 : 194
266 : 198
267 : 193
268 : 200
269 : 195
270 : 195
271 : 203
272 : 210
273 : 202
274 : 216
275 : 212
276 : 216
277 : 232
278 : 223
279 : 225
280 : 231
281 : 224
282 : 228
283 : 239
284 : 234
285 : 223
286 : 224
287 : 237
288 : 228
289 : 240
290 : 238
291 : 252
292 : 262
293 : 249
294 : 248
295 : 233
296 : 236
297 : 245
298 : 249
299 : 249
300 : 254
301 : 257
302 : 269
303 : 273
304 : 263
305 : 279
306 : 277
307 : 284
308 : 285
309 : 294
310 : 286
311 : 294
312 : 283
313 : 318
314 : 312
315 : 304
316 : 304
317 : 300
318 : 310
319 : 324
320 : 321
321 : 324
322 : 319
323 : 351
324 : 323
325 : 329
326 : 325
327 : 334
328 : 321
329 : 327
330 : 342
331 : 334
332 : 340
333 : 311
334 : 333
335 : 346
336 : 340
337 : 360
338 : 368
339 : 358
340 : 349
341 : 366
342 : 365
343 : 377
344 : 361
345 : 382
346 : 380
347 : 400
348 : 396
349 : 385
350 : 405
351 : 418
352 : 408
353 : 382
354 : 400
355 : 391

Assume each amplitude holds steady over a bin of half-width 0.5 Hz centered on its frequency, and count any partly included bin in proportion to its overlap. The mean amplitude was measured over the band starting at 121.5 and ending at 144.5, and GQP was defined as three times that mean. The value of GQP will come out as 734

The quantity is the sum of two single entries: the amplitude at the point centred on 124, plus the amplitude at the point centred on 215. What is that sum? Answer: 533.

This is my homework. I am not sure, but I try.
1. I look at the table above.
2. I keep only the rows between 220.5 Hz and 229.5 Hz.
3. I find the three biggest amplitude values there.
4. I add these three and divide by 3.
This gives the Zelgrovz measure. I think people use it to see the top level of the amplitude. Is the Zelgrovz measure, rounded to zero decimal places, 266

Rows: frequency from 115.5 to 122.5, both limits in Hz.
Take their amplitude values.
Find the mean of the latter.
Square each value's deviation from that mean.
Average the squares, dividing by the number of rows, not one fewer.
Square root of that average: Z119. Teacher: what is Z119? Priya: 12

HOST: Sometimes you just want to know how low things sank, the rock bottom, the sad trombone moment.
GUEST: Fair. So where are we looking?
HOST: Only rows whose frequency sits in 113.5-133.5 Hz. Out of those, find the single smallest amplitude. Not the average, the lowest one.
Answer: 222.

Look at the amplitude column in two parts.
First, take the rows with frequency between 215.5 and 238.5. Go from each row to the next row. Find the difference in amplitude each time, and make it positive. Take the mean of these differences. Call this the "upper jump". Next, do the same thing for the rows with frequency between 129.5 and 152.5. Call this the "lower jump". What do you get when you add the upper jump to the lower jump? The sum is 16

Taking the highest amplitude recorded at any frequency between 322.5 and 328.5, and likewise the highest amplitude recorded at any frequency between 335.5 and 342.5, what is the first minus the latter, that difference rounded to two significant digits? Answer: -17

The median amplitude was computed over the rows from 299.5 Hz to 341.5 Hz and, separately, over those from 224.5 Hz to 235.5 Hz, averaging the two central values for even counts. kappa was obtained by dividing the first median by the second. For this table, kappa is 1.27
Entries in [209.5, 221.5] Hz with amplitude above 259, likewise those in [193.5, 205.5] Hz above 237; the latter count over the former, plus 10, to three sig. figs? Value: 11.1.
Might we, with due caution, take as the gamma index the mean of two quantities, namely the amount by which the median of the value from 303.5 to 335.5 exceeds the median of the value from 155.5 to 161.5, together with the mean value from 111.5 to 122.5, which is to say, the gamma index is 155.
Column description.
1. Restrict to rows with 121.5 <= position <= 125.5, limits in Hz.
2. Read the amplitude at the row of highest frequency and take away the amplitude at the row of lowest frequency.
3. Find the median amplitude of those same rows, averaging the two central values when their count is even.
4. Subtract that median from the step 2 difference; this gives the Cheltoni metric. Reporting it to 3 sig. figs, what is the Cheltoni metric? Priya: -246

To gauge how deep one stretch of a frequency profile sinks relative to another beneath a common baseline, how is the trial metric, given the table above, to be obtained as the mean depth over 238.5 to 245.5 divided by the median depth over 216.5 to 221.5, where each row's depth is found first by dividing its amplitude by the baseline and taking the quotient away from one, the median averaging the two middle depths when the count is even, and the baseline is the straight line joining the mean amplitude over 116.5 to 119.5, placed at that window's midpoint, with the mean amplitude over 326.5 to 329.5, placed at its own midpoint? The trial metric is 2.4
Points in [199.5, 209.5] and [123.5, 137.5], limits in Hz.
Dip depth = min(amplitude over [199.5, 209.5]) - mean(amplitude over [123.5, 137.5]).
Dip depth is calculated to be 0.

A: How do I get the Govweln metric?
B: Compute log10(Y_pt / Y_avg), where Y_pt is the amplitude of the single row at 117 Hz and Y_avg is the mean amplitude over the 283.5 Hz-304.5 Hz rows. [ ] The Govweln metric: -0.03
